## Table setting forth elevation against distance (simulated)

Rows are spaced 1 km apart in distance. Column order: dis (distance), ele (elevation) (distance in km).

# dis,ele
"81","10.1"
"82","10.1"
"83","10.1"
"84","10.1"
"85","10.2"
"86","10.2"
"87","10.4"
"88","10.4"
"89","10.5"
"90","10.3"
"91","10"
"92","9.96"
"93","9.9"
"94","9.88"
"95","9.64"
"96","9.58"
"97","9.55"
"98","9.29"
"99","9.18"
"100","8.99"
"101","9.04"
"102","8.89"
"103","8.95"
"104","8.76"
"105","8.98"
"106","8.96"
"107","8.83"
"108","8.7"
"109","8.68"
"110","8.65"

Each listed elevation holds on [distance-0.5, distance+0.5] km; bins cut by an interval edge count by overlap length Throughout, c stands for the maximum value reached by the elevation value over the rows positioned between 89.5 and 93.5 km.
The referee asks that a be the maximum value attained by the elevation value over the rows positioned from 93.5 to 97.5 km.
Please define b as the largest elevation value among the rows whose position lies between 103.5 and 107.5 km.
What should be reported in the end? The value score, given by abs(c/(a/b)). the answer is 9.4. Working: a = 9.88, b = 8.98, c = 10.3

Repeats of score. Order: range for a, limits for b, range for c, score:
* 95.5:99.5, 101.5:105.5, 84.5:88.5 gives 9.7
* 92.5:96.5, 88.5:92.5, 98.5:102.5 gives 9.7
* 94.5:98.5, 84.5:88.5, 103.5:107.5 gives 9.7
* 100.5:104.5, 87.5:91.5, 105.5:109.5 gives 10.4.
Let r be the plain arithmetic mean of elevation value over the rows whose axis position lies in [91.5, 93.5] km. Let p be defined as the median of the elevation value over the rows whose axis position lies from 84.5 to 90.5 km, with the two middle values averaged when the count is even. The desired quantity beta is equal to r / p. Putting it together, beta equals 0.96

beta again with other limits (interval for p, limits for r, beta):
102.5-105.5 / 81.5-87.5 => 1.14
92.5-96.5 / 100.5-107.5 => 0.91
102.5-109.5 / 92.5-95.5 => 1.11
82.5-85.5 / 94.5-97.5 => 0.95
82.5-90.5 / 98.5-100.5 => 0.89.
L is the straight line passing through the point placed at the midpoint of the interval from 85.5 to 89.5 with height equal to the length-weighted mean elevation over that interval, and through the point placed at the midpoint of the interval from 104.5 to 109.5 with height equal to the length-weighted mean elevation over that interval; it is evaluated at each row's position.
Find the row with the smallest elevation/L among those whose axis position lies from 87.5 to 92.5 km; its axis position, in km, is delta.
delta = 91 km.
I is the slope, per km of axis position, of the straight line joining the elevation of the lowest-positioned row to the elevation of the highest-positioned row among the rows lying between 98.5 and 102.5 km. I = -0.10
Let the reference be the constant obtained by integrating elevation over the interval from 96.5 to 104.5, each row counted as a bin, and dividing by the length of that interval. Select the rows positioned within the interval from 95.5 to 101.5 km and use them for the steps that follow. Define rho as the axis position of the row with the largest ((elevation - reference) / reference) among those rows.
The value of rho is 96 km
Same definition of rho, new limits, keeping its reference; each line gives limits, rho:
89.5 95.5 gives 90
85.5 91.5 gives 89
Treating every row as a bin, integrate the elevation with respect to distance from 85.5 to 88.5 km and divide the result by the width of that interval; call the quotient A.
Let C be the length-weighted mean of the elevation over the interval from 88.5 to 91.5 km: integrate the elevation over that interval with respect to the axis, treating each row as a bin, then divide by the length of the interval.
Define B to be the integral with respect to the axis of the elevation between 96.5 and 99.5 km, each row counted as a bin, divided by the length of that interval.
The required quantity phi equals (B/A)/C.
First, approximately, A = 10.3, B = 9.3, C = 10.3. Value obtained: 0.088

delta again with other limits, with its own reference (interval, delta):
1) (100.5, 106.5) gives 102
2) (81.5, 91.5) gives 82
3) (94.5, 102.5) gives 100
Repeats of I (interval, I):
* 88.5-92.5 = -0.18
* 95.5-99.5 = -0.13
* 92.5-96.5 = -0.11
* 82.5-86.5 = 0.03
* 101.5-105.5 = 0.03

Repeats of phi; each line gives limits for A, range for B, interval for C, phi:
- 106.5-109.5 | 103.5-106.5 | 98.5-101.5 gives 0.112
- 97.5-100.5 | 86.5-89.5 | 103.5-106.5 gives 0.128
